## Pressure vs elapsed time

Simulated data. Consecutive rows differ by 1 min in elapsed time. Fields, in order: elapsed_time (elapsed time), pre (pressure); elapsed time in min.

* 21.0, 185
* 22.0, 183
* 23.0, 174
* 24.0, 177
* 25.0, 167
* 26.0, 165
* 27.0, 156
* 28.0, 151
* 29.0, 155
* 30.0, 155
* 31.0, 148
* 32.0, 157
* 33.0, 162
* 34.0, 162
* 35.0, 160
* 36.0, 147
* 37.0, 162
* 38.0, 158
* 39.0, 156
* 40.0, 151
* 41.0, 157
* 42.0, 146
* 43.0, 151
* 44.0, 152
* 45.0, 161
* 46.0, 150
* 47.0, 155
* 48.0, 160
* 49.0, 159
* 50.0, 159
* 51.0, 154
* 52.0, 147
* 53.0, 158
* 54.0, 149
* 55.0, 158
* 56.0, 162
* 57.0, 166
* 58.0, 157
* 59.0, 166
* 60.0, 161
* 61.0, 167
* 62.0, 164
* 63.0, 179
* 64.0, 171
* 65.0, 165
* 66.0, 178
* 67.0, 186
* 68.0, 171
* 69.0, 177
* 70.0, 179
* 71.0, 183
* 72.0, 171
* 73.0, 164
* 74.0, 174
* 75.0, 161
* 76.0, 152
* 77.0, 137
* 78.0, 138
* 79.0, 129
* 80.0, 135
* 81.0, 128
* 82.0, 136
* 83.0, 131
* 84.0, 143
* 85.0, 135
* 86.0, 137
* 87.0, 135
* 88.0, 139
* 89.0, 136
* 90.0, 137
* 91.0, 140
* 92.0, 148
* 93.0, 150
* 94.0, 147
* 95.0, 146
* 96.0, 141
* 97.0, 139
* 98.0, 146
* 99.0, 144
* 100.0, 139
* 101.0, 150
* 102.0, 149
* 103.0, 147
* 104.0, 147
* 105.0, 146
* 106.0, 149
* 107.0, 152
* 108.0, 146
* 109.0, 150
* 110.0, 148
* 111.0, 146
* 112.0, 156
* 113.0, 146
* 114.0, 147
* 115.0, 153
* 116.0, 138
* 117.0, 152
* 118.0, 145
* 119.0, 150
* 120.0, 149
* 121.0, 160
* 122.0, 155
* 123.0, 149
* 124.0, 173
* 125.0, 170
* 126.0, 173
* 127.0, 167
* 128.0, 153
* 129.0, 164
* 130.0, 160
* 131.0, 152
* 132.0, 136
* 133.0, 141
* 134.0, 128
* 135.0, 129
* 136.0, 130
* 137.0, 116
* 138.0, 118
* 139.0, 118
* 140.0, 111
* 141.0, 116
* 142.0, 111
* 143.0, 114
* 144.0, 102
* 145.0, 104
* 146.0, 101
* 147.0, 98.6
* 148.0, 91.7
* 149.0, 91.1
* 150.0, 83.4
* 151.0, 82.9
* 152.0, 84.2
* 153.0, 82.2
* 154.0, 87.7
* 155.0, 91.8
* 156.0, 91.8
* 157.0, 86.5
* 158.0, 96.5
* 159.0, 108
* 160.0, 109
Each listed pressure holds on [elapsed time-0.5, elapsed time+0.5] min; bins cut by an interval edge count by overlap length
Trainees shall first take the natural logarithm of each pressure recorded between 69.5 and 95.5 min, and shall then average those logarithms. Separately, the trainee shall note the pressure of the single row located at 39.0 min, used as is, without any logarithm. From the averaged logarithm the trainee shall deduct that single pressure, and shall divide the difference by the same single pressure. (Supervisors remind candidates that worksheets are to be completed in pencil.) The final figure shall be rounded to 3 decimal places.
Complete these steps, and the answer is -0.968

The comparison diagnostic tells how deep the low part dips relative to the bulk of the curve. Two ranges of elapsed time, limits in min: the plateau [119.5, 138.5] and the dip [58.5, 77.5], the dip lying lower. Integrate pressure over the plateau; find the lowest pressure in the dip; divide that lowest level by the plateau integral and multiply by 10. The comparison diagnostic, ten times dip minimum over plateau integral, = 0.49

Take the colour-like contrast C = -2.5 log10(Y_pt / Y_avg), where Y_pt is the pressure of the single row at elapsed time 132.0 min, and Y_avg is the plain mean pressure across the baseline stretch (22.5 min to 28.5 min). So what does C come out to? 0.21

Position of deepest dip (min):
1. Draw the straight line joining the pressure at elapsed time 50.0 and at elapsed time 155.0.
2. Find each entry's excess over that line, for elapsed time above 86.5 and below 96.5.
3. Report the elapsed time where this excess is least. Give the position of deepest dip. 87.0 min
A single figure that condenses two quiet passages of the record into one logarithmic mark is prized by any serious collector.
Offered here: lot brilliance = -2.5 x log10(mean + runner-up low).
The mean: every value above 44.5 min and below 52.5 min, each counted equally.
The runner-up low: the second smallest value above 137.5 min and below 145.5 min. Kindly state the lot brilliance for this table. -6.04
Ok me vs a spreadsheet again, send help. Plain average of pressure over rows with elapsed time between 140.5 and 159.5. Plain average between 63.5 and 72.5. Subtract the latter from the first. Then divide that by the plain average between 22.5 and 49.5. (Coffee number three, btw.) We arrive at -0.51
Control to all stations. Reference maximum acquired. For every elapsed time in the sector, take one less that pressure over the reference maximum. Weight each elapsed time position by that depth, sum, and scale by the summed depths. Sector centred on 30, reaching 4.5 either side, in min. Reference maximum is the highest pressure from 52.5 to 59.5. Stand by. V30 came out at 29.9 min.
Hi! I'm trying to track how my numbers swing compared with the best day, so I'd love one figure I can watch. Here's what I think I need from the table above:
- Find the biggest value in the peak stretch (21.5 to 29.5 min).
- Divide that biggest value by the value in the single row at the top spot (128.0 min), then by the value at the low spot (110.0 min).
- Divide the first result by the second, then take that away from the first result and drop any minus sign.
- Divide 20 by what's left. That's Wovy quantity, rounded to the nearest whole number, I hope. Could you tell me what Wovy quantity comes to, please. 87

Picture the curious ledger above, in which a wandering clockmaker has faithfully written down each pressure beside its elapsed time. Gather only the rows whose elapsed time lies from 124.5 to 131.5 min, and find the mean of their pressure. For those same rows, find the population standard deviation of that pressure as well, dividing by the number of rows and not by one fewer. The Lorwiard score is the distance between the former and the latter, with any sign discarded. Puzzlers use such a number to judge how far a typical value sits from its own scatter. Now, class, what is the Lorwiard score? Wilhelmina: 155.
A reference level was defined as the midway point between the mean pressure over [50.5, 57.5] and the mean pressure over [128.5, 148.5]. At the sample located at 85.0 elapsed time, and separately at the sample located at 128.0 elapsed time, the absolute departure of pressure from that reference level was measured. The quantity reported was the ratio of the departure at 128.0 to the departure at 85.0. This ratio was 3.3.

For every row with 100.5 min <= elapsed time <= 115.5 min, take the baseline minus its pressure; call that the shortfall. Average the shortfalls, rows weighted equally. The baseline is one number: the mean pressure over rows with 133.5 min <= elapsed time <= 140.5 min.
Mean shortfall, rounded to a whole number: -27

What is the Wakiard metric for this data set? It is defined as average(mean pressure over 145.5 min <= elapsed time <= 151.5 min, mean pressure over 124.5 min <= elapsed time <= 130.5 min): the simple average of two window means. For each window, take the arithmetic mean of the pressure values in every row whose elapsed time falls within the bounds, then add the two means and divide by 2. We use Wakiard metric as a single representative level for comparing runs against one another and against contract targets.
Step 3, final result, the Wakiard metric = 128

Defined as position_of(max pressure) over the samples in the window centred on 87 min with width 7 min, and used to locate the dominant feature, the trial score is 84.0 min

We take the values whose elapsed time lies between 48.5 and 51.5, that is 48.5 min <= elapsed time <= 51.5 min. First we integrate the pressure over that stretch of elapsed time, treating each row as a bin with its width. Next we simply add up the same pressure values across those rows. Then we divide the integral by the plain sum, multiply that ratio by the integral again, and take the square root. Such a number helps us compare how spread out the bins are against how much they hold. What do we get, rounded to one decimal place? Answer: 21.7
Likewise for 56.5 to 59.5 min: 22.1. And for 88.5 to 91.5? 20.3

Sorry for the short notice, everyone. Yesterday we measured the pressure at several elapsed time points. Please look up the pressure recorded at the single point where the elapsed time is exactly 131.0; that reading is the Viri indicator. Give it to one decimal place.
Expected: 152.0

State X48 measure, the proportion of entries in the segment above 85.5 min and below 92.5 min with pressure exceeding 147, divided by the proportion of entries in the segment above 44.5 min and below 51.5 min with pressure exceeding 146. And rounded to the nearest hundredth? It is 0.14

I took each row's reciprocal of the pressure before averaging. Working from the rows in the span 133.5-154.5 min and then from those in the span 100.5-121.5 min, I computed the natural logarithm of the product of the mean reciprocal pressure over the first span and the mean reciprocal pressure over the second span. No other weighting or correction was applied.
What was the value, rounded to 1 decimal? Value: -9.6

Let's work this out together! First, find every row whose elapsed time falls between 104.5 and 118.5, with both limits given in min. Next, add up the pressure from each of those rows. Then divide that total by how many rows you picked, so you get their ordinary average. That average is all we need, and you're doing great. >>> 148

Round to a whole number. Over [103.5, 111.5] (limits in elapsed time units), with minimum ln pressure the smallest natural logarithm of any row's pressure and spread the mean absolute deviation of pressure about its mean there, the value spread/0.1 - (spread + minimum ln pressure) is 11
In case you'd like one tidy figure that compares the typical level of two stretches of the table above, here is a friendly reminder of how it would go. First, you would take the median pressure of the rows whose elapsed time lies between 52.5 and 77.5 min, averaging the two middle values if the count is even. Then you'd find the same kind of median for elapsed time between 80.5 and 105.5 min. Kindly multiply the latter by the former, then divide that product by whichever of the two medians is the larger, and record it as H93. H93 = 141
